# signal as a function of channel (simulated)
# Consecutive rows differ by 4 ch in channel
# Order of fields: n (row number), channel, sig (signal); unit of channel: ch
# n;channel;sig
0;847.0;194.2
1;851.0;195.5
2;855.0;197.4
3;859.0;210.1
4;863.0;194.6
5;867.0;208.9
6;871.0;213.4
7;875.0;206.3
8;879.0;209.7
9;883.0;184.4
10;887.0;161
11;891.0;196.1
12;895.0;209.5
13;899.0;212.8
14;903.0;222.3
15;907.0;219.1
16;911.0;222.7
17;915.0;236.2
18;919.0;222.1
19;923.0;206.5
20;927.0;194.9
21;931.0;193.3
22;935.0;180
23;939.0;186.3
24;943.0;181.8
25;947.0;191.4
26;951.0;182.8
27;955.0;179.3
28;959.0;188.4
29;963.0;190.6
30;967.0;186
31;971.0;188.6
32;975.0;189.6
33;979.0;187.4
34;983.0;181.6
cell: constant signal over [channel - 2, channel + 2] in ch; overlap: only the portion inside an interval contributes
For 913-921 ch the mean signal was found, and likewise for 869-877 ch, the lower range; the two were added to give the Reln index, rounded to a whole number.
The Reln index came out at 439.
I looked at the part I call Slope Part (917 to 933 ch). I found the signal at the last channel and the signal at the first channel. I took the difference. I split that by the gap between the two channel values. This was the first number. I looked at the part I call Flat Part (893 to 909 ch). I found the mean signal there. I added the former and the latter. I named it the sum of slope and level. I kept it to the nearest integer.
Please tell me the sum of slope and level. 214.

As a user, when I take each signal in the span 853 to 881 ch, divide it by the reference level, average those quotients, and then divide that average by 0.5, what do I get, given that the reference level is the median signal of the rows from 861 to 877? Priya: 1.98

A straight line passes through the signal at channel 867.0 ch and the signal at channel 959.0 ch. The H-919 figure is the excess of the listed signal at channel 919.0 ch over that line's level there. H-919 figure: 25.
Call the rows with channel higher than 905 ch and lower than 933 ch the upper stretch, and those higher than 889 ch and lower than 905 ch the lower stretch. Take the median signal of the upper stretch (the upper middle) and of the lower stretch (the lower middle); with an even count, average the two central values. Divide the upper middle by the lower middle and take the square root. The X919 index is 1.02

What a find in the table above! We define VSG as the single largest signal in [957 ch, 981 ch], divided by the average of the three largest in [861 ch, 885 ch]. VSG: 0.90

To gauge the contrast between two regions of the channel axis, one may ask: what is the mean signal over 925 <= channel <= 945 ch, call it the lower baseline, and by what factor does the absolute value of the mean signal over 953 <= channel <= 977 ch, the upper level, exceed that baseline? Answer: 1.00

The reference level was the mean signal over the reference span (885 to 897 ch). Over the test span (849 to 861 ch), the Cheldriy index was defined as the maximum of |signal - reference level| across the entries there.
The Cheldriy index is 21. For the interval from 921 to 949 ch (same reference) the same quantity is 18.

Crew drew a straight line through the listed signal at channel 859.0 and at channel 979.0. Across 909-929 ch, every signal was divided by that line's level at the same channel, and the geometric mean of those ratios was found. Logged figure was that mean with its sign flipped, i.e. -1.09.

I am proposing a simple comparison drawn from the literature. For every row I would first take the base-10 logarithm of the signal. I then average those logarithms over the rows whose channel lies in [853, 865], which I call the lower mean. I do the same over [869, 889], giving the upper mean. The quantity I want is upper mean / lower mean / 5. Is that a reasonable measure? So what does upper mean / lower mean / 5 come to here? 0.199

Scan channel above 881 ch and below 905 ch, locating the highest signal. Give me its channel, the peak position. 903.0 ch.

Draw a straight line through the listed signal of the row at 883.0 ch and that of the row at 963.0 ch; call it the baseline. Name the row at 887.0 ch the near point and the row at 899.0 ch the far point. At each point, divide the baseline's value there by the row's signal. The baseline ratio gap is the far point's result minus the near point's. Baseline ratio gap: -0.27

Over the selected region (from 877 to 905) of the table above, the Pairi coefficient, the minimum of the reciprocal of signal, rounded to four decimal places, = 0.0045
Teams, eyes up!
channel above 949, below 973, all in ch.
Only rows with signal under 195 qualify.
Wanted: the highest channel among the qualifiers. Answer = 971.0 ch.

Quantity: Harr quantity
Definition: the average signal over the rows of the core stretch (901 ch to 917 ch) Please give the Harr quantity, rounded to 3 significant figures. 225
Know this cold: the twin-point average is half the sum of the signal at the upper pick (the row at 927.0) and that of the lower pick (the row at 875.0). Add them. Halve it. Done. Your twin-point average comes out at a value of 201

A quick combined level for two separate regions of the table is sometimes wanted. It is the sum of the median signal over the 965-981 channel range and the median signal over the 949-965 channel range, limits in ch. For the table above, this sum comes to 374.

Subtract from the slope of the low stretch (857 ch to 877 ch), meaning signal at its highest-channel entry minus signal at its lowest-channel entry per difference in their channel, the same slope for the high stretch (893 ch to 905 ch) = -2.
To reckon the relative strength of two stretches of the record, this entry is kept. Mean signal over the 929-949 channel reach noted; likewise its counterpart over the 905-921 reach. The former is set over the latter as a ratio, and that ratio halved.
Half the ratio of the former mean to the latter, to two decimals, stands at 0.41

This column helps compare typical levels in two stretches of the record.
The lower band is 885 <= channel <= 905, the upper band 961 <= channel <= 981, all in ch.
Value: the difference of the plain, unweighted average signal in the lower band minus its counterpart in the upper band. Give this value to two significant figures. 12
